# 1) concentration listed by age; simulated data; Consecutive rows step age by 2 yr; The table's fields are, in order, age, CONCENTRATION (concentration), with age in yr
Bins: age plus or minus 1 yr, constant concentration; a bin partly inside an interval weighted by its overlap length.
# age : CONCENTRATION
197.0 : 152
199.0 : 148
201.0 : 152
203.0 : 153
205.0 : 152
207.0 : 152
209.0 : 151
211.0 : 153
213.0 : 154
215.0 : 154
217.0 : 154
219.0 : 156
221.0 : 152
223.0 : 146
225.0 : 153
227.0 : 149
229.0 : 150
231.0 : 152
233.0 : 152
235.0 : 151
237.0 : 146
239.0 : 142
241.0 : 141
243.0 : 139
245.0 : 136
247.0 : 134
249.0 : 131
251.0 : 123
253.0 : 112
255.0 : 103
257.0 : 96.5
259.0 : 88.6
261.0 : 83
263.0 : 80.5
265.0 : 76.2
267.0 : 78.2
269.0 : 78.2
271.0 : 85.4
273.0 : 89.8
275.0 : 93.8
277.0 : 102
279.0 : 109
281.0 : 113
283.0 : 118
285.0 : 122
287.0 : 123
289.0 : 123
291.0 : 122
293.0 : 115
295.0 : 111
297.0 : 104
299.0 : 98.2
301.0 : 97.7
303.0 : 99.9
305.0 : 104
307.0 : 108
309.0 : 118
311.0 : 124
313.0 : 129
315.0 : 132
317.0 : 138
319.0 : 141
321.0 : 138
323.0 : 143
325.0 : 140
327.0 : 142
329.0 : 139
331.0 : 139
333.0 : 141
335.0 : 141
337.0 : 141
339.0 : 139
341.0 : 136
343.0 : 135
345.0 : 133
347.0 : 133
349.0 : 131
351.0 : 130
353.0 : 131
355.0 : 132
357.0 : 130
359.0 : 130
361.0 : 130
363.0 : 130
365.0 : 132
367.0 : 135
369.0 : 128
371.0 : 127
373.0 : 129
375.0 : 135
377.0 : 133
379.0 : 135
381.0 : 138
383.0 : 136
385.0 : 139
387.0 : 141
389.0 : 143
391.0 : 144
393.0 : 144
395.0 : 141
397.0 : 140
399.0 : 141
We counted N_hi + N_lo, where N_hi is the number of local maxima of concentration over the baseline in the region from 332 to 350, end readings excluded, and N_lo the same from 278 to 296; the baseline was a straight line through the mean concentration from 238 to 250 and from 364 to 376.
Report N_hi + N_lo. 3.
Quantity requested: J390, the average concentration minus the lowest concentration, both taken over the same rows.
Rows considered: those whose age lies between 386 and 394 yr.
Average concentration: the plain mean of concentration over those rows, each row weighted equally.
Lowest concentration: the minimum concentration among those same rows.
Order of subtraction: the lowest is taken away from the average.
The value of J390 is 2.0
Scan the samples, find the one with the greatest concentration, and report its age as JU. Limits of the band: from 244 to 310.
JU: 245.0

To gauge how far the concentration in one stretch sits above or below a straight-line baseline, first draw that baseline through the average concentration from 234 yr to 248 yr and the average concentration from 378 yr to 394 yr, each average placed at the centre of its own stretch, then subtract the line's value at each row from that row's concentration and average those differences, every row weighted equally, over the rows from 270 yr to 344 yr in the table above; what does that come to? -19.2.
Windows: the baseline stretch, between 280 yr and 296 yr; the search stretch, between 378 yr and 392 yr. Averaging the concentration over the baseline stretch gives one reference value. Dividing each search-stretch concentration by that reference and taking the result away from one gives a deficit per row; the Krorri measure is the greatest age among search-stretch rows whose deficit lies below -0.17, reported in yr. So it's 391.0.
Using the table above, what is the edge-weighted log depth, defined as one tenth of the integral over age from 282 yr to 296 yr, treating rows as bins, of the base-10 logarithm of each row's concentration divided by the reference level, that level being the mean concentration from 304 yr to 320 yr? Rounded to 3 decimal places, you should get -0.026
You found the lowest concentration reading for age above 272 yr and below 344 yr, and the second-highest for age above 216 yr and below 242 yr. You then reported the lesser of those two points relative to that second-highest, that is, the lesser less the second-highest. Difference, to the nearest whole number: -64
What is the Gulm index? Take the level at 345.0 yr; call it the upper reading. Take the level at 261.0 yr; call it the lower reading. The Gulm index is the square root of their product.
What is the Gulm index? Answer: 105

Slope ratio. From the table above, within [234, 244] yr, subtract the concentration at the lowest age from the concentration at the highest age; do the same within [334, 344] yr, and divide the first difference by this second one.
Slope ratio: 2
